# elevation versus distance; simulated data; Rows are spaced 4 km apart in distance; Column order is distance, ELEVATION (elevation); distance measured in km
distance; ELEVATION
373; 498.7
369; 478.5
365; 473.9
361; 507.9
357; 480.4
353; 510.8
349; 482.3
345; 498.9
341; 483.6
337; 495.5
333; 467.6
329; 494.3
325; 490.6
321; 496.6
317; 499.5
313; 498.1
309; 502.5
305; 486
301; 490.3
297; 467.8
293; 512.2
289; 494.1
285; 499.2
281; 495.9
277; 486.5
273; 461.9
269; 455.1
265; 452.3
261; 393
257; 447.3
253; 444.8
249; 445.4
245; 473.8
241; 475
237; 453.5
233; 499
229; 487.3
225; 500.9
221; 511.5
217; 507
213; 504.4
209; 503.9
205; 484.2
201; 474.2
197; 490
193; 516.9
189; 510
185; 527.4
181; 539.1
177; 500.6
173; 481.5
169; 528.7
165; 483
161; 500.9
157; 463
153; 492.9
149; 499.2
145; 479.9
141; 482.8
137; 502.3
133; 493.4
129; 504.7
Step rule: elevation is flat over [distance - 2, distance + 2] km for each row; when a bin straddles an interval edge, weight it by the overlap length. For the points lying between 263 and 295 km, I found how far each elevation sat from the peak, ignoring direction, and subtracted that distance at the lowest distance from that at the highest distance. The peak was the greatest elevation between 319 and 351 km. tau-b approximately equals -33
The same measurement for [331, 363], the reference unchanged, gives -22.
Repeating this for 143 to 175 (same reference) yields -2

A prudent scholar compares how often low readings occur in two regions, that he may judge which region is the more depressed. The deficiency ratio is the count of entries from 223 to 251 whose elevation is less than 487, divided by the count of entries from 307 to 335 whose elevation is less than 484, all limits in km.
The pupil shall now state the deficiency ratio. 4.0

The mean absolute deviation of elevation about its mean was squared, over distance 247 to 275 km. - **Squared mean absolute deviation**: 203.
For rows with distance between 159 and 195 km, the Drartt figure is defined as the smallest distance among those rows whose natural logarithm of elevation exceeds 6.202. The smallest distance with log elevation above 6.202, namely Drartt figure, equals 161 km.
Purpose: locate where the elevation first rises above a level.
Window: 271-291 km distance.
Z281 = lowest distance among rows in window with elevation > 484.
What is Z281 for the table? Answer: 277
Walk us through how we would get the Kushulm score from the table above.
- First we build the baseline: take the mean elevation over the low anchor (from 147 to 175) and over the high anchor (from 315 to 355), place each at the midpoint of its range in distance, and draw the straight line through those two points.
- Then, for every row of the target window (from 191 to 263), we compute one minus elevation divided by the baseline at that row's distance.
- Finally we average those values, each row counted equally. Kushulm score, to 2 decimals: 0.03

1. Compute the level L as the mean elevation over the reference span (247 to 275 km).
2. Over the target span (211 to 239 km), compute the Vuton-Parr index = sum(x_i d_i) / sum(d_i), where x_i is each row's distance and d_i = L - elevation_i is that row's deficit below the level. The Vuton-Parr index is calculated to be 222.9 km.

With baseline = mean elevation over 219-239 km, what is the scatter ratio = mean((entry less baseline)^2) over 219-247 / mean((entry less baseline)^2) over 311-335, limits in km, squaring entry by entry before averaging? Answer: 3.0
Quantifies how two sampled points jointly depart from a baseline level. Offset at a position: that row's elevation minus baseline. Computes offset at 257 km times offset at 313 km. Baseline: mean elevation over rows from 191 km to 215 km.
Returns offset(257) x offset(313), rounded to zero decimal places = -121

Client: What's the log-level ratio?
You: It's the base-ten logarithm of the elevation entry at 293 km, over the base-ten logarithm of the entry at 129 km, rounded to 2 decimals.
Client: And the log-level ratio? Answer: 1.00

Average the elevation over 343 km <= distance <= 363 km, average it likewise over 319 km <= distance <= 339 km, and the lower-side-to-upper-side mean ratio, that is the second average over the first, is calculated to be 0.99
